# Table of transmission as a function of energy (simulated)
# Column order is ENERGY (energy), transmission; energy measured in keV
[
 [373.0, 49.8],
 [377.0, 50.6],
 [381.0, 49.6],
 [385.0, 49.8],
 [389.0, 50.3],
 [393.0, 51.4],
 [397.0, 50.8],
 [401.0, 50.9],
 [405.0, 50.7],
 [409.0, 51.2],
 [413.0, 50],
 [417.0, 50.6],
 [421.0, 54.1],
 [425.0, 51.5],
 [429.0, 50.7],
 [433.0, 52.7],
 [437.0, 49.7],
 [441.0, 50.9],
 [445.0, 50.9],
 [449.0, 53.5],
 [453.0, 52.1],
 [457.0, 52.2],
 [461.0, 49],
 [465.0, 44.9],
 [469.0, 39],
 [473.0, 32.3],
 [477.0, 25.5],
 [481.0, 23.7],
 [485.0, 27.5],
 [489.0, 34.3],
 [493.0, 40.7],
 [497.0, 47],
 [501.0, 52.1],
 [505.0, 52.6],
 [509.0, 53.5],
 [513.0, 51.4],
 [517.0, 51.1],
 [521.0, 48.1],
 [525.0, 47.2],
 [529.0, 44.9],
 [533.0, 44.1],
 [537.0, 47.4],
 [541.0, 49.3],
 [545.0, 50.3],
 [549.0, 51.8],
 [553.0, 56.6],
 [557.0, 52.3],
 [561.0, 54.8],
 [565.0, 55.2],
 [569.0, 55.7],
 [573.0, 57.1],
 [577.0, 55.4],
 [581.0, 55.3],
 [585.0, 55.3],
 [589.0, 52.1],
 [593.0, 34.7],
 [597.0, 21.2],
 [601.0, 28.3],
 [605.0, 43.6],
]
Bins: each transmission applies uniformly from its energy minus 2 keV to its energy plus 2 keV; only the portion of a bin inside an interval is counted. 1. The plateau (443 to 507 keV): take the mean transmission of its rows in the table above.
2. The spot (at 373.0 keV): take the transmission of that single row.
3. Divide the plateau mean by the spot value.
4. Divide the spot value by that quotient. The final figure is 59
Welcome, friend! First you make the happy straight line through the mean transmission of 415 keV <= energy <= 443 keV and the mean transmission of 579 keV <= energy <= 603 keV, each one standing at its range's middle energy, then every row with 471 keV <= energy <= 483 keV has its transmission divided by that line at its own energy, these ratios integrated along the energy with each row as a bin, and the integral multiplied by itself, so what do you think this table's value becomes 45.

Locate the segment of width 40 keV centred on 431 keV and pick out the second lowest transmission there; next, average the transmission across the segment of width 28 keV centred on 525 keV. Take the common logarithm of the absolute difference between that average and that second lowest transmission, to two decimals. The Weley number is 0.35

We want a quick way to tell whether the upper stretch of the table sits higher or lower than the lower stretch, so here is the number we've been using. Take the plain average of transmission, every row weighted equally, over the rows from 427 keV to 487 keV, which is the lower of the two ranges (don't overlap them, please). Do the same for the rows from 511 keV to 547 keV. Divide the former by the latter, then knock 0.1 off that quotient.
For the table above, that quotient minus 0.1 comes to 0.81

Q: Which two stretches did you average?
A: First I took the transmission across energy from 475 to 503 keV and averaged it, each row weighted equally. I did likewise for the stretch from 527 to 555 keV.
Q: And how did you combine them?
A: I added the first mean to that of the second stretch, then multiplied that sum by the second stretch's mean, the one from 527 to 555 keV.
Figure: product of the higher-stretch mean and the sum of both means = 4183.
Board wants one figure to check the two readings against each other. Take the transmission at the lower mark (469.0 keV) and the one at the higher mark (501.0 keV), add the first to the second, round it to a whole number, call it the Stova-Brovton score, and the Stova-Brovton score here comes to 91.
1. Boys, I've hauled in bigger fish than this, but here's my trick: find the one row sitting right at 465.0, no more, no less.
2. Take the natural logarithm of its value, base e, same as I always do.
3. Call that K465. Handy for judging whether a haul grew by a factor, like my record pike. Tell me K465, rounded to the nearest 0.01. 3.80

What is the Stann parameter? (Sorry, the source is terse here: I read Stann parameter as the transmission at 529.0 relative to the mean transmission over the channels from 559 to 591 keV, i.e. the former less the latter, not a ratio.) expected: -10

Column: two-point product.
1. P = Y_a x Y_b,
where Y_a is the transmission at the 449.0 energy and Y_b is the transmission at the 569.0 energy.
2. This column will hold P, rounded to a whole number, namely 2980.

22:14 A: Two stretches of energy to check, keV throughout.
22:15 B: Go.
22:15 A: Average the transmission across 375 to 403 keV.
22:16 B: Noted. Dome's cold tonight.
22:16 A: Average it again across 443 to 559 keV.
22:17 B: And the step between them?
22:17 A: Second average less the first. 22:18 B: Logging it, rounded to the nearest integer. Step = -5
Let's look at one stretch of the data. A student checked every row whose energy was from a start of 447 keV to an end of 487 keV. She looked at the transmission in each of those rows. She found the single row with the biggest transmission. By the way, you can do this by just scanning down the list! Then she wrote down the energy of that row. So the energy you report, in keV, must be 449.0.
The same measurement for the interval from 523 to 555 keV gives 553.0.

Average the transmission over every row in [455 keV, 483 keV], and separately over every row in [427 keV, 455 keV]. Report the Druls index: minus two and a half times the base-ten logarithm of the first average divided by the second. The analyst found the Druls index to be 0.33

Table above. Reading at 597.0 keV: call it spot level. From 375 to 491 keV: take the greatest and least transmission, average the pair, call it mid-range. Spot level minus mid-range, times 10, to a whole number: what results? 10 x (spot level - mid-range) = -177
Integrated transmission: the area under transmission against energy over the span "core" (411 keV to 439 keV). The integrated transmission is 1437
